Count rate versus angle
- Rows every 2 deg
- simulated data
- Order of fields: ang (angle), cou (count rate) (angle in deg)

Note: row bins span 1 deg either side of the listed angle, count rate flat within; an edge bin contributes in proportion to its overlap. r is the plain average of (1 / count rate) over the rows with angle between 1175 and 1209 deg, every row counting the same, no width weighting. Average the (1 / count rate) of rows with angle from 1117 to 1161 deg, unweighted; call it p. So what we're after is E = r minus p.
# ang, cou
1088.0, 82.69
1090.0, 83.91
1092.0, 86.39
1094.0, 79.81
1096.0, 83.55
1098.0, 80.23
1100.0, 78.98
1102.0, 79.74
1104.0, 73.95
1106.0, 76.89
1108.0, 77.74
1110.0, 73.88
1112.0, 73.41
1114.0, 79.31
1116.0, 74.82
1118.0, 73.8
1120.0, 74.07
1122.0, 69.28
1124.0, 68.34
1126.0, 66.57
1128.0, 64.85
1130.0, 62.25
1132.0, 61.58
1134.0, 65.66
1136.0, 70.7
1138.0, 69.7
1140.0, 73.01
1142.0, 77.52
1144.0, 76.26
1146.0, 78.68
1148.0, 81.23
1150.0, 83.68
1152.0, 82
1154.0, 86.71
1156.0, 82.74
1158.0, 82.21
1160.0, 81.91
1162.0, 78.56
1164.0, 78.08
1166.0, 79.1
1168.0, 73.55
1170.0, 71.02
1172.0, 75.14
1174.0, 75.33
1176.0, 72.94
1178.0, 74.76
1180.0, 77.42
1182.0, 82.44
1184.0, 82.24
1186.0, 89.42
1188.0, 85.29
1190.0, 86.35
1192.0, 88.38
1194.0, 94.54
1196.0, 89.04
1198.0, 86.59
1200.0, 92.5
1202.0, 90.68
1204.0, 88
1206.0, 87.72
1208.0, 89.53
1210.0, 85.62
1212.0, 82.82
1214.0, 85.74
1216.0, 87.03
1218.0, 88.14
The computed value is -0.002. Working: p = 0.0136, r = 0.0117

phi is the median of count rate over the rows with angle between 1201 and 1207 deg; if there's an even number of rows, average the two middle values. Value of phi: 88.0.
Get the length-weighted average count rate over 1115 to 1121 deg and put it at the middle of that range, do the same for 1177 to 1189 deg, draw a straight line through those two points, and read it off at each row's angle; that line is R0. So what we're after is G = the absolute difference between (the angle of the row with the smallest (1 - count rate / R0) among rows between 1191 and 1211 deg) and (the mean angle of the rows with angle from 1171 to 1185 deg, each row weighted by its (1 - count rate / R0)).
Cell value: 18.3 deg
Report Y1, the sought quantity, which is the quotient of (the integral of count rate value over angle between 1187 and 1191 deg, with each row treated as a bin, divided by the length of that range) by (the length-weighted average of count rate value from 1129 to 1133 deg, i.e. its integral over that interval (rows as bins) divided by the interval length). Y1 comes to 1.39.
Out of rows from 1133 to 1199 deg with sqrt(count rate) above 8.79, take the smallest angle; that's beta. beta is 1142.0 deg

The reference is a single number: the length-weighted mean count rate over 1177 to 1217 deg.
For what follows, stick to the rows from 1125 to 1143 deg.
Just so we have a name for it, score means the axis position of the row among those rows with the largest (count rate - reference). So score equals 1142.0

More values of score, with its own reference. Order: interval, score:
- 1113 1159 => 1154.0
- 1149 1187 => 1186.0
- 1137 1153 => 1150.0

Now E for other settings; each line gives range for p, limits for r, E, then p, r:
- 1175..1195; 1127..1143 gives 0.003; 0.0121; 0.0148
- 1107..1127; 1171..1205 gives -0.002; 0.0137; 0.0120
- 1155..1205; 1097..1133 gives 0.002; 0.0122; 0.0138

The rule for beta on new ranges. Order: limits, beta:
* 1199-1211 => 1200.0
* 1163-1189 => 1164.0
